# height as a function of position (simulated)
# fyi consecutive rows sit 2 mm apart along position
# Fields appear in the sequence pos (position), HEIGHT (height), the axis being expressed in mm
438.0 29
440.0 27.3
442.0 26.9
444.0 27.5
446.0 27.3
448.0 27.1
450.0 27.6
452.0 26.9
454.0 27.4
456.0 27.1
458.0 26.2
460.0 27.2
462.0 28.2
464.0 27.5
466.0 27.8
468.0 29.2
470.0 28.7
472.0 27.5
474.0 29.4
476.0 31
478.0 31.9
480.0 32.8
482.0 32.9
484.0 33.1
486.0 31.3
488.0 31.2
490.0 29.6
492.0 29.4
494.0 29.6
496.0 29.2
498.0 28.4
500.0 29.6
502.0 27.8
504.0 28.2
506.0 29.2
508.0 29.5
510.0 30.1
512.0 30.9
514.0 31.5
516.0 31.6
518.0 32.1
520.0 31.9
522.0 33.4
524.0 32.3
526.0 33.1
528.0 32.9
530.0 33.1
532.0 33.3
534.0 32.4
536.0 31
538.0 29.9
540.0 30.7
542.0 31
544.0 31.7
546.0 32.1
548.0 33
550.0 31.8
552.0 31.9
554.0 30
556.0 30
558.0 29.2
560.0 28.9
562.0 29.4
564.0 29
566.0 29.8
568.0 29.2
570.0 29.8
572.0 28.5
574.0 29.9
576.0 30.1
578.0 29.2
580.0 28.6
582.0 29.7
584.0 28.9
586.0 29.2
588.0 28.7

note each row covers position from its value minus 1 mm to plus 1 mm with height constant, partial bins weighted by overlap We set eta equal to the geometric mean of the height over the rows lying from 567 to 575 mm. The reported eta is 29.3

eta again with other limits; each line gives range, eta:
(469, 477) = 29.1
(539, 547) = 31.4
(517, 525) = 32.4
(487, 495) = 29.9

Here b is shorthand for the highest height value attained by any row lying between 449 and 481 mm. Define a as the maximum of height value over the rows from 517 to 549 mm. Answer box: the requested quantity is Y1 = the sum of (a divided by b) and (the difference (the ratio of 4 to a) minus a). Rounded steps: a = 33.4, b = 32.8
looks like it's -32.3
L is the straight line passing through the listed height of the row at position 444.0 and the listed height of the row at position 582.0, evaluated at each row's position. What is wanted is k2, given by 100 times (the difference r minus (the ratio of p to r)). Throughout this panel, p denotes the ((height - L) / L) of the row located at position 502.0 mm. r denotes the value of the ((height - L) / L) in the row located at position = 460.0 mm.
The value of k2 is -112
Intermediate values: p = -0.022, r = -0.02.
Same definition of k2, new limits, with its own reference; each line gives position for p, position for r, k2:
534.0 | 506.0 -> -477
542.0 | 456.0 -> 310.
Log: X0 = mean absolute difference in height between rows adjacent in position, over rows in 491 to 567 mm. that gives 0.69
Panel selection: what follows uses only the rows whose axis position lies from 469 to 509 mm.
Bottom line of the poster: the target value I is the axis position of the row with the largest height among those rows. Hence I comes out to 484.0 mm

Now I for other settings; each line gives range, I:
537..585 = 548.0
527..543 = 532.0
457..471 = 468.0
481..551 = 522.0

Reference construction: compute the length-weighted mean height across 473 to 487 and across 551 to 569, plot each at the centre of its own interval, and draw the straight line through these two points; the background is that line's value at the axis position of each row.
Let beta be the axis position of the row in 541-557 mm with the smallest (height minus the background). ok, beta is 554.0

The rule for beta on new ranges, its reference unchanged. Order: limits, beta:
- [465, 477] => 472.0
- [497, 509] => 502.0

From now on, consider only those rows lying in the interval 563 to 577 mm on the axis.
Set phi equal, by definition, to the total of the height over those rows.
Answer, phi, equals 206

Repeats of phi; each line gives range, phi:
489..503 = 204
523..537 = 228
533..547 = 219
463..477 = 201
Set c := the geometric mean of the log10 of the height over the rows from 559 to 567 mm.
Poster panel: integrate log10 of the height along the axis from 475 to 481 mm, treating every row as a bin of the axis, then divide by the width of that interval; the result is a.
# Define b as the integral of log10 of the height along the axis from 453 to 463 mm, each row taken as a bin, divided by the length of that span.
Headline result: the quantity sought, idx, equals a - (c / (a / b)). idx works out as 0.104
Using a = 1.50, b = 1.43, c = 1.466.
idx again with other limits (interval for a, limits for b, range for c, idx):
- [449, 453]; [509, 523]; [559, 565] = -0.095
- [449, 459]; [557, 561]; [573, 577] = -0.077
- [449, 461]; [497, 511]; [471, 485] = -0.092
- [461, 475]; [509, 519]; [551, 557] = -0.077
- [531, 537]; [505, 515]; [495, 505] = 0.078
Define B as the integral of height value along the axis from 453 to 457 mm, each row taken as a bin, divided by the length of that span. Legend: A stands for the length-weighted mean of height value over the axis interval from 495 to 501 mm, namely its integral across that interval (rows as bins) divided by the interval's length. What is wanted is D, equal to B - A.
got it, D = -1.8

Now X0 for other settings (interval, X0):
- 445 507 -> 0.81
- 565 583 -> 0.84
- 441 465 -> 0.60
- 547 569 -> 0.66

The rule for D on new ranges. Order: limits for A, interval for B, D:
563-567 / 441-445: -2.2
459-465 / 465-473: 0.7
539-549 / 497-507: -3.1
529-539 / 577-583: -2.8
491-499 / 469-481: 1.1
